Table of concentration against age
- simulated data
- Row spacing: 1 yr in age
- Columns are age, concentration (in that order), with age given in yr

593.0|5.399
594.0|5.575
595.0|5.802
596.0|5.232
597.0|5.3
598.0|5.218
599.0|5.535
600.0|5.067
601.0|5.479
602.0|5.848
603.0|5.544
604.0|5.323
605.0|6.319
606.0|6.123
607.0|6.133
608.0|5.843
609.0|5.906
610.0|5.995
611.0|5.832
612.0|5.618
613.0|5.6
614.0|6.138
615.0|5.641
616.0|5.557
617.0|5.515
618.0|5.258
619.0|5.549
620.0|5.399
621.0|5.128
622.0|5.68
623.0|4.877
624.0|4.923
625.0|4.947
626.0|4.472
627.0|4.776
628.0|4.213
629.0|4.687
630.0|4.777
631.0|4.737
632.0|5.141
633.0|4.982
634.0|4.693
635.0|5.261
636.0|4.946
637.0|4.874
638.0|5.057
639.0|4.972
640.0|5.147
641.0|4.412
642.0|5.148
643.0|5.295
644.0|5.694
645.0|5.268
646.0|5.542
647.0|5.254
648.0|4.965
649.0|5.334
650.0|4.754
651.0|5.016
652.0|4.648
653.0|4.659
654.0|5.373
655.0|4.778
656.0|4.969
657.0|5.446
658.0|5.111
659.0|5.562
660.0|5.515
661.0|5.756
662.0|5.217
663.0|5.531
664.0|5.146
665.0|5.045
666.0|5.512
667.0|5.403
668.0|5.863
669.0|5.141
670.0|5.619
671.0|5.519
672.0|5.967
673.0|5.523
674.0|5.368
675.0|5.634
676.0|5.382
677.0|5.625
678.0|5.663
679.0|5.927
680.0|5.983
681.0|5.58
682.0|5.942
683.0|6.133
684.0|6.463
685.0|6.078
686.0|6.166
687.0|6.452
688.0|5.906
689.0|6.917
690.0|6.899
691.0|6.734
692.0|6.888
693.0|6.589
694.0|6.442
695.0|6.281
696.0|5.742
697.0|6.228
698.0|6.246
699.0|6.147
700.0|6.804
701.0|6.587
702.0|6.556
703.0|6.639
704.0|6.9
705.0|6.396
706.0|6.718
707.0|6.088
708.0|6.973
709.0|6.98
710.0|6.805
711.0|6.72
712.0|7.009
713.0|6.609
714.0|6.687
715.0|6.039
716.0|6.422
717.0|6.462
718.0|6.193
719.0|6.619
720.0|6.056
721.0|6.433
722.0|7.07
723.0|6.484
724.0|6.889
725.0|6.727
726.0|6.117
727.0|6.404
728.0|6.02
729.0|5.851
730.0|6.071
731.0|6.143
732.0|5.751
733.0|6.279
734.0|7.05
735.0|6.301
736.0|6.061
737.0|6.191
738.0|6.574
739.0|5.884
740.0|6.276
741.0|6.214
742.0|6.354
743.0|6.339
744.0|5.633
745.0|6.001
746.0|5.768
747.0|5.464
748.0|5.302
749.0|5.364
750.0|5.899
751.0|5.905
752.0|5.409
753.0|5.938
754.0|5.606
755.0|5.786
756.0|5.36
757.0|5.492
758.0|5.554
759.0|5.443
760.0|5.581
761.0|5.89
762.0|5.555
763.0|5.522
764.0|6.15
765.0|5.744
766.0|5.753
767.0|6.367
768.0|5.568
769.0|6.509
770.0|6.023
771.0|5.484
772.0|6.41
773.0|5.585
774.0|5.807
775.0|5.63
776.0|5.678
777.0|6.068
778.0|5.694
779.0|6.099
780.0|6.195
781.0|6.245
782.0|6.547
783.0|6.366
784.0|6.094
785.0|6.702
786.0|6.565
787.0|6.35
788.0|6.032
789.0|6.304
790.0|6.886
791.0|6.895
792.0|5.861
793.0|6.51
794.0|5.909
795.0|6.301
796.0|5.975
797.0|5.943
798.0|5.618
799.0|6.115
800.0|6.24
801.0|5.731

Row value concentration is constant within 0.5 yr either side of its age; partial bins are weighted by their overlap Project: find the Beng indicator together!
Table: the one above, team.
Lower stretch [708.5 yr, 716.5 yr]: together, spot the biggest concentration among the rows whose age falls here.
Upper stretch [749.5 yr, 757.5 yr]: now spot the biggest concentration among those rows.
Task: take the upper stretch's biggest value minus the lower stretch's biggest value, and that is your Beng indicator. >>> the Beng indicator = -1.1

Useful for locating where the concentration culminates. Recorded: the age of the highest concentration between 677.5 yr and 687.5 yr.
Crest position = 684.0 yr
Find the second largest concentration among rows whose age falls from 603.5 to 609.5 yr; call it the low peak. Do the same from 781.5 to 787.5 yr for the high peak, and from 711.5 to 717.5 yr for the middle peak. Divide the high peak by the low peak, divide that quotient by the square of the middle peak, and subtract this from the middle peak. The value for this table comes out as 6.66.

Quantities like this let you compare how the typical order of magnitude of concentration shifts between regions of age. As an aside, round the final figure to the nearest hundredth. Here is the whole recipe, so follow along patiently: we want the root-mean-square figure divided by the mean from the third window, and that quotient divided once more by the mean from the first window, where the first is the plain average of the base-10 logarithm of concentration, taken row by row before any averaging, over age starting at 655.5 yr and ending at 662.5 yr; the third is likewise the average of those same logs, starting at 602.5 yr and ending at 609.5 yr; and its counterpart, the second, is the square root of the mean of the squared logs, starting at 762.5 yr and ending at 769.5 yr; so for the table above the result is 1.38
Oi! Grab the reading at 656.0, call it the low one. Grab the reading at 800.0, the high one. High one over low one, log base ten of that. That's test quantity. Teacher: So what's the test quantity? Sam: 0.10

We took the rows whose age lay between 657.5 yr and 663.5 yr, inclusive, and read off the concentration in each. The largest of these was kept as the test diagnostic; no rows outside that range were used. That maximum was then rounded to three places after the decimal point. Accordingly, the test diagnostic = 5.756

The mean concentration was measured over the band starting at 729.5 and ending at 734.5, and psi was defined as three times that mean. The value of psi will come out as 18.8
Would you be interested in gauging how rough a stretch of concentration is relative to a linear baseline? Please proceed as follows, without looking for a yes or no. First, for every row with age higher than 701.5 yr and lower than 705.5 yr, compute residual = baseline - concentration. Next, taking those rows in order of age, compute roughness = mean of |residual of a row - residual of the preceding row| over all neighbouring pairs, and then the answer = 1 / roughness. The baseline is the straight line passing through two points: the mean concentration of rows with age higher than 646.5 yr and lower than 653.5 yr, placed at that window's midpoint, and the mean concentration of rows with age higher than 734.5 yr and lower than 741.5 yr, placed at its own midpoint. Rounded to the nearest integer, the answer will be 4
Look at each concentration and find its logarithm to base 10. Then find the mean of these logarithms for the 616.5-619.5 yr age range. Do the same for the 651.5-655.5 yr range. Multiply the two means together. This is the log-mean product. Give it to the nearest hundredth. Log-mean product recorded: 0.50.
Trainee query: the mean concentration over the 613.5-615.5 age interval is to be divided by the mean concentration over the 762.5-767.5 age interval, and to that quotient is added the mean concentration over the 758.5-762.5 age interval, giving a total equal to 6.6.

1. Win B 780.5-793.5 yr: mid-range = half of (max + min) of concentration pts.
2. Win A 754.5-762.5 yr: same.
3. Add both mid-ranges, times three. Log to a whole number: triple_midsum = 36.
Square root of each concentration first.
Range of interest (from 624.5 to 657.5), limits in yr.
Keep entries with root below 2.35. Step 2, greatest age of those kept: 657.0 yr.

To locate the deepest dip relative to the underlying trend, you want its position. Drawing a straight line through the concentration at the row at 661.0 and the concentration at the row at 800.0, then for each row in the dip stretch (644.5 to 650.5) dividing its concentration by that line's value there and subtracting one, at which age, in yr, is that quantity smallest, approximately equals 650.0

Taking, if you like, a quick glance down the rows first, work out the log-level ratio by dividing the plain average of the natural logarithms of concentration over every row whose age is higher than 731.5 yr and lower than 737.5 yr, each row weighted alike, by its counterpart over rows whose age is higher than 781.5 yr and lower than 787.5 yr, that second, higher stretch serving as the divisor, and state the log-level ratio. 0.99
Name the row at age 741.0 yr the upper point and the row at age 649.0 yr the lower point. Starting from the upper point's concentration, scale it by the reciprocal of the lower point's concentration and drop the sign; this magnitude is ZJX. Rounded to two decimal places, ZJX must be 1.16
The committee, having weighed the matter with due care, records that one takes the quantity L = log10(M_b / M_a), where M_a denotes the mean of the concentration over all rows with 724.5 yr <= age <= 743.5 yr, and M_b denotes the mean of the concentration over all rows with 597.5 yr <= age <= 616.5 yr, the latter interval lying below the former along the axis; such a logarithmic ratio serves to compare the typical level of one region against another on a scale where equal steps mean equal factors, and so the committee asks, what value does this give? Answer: -0.04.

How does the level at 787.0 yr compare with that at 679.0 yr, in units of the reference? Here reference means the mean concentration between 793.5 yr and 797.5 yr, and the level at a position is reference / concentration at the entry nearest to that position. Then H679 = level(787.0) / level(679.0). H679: 0.93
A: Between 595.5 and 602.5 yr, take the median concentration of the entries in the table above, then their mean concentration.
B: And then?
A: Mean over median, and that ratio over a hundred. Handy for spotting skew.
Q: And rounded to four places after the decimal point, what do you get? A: 0.0102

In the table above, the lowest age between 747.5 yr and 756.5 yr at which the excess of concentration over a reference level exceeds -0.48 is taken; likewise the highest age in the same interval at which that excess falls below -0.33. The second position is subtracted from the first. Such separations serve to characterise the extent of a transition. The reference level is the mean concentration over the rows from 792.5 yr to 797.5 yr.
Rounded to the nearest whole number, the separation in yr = -6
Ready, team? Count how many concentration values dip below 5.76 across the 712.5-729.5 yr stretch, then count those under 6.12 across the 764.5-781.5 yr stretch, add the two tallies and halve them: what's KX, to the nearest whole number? 6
